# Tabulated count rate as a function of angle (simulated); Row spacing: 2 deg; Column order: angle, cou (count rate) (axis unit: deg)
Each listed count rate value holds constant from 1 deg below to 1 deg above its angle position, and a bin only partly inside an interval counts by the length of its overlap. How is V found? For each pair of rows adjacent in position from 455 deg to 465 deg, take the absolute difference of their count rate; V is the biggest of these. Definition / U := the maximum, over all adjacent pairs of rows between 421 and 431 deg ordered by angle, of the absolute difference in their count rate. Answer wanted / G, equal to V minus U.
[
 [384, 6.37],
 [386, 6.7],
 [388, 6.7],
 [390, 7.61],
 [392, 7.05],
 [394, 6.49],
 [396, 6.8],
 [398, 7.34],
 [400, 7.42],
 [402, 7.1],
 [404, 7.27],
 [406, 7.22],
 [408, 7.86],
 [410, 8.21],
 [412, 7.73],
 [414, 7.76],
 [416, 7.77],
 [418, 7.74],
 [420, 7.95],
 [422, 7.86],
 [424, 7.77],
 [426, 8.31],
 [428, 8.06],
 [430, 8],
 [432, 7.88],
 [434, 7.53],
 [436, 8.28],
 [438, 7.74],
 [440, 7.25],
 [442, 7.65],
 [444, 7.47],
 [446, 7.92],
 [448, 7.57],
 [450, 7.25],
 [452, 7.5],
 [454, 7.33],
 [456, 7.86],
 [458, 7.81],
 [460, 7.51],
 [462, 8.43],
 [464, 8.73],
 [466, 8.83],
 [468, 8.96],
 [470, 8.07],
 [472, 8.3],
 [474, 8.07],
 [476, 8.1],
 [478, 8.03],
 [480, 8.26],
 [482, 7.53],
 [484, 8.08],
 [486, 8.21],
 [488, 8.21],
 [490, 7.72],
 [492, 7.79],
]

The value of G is 0.4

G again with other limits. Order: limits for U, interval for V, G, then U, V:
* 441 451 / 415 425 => -0.2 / 0.45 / 0.2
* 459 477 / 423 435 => -0.4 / 0.92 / 0.5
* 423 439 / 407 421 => -0.3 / 0.75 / 0.5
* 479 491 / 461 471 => 0.2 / 0.73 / 0.9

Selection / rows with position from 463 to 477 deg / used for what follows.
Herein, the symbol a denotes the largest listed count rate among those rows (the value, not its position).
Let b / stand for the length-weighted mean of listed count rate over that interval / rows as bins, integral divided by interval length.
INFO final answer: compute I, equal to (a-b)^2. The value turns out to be 0.27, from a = 8.96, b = 8.44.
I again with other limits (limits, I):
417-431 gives 0.13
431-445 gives 0.35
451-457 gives 0.09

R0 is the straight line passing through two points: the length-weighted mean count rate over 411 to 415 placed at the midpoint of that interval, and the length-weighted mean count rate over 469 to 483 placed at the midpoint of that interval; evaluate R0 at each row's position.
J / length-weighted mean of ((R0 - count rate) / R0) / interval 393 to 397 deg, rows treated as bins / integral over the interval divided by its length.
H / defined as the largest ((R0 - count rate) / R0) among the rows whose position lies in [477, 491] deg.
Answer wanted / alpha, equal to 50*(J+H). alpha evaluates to 10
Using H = 0.07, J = 0.132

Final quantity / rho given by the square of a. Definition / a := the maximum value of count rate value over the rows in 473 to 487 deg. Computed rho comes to 68.2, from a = 8.26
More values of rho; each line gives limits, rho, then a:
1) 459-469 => 80.3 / 8.96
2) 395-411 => 67.4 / 8.21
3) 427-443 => 68.6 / 8.28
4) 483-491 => 67.4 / 8.21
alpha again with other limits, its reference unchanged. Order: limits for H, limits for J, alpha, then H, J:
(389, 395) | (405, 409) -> 9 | 0.15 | 0.023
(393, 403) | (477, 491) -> 8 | 0.15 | 0.010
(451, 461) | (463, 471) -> 0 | 0.08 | -0.080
